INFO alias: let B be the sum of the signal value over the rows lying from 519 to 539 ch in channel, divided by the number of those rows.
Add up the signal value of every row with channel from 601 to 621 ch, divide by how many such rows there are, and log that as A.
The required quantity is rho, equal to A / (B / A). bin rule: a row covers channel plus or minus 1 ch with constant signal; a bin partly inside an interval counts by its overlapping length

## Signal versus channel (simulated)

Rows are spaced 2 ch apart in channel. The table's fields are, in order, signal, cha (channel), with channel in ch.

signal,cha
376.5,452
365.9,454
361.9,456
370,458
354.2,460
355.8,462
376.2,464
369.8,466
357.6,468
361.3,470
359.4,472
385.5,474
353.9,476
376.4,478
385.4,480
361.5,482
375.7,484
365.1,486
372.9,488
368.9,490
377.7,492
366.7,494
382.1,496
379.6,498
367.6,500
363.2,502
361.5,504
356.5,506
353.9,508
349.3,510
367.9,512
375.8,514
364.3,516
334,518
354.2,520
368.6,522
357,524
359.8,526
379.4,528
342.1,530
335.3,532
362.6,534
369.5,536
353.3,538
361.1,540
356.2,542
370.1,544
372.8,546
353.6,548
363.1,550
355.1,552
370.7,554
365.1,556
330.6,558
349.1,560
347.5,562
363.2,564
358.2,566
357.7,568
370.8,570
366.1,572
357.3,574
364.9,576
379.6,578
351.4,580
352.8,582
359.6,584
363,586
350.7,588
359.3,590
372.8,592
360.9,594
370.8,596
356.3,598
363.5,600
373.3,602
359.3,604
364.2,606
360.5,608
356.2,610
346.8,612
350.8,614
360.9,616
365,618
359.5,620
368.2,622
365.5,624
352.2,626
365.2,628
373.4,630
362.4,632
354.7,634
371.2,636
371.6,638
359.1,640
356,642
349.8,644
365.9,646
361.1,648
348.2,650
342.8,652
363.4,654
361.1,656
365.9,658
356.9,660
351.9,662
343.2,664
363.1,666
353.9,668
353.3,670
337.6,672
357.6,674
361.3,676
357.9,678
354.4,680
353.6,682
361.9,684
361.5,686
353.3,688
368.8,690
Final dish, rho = 361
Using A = 360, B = 358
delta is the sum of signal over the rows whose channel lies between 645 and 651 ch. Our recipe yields 1075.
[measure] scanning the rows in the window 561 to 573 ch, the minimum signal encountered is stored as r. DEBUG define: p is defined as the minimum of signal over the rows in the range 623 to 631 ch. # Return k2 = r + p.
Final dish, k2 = 700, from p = 352.2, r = 347.5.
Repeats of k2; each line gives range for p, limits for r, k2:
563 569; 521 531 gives 700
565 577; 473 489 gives 711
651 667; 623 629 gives 695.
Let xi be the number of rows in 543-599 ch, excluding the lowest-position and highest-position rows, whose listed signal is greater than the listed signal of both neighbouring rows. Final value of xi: 10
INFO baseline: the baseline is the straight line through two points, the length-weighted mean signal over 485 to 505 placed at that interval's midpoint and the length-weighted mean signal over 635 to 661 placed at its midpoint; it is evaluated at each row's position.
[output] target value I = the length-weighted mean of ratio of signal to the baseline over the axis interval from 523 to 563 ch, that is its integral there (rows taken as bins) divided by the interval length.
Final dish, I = 0.97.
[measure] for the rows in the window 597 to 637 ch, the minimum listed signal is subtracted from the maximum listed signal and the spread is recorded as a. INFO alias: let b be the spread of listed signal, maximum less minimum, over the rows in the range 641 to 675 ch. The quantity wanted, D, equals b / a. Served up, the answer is 1.1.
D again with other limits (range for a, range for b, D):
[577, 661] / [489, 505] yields 0.6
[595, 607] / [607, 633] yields 1.6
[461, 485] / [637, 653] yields 0.9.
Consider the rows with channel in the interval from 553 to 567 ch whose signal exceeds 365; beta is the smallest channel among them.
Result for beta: 554 ch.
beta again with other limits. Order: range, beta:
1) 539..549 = 544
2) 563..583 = 570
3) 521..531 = 522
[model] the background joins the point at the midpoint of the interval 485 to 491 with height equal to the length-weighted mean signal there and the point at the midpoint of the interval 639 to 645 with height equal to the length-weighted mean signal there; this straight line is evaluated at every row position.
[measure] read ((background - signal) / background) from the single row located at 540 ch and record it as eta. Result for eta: 0.009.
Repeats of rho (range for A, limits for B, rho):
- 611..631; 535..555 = 359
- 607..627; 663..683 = 364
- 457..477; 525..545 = 370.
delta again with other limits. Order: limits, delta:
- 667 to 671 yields 707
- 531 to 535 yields 698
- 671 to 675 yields 695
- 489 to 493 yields 747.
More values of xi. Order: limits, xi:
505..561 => 8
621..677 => 6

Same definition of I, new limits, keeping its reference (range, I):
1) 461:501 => 1.00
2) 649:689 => 0.99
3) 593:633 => 1.00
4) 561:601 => 0.99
